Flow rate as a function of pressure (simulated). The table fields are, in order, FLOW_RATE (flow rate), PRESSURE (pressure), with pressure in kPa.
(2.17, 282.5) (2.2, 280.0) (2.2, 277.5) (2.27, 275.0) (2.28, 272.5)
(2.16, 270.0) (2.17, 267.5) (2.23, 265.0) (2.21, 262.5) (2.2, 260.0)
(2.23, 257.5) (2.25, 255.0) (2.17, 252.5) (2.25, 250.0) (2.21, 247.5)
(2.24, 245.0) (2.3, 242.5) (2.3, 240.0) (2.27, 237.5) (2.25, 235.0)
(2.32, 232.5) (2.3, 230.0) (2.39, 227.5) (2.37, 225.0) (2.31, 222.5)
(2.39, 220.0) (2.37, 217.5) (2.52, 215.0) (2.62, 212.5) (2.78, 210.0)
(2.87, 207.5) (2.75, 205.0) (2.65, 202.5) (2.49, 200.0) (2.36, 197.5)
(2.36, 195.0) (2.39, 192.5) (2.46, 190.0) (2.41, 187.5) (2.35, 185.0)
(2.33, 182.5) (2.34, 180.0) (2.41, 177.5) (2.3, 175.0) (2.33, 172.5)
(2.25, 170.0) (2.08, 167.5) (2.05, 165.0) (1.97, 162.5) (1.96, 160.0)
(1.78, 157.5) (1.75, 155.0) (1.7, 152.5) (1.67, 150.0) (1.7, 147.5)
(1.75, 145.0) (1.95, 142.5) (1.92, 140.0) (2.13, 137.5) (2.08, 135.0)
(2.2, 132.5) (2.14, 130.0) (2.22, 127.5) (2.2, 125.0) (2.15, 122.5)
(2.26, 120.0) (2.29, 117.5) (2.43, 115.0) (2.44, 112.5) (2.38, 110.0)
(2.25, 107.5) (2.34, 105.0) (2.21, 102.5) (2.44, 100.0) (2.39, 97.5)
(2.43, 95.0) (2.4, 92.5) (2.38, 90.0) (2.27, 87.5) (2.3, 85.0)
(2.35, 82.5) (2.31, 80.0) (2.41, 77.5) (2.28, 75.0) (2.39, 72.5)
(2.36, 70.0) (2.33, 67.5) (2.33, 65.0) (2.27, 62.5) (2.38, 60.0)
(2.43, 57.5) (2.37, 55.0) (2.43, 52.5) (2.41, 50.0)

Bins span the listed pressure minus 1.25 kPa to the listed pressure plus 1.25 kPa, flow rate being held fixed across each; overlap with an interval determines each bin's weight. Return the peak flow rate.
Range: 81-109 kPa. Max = 2.44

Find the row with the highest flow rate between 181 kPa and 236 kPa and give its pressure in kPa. 207.5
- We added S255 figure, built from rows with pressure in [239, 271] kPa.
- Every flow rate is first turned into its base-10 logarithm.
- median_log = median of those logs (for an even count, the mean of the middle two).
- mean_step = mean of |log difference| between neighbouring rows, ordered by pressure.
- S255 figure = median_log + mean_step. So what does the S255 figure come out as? 0.36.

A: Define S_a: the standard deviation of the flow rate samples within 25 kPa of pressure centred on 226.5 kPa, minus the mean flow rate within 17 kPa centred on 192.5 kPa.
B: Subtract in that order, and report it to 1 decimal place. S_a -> -2.3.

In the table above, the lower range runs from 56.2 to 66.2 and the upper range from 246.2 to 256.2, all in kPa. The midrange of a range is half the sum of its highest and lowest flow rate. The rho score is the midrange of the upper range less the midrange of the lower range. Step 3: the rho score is -0.140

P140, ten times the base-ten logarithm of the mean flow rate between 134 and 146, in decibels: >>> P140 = 2.94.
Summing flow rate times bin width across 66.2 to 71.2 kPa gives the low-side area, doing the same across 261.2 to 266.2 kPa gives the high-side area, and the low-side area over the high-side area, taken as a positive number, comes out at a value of 1.06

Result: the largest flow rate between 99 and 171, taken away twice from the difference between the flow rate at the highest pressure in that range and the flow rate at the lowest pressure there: -5.1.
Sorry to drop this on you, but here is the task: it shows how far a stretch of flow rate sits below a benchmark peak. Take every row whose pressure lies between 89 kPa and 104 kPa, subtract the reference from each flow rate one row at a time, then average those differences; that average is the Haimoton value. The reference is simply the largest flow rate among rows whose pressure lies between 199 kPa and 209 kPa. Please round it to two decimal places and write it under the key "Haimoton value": -0.50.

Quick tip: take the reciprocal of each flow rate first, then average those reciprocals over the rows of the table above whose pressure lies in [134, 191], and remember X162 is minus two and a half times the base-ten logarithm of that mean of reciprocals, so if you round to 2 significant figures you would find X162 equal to 0.77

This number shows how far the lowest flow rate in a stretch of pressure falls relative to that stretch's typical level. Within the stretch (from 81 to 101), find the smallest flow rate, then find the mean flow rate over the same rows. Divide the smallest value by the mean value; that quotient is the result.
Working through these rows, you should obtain 0.958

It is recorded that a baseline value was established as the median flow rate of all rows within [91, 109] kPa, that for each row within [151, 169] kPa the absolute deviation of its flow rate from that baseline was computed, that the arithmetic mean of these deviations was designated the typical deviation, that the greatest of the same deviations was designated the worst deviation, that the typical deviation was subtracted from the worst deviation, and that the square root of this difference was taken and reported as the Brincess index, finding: 0.45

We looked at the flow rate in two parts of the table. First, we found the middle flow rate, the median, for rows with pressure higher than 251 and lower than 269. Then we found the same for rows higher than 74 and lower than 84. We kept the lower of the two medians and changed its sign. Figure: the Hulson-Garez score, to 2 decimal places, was -2.21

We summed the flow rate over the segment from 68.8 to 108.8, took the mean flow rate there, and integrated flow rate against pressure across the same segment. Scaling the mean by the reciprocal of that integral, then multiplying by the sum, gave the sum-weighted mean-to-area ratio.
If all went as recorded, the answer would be 0.938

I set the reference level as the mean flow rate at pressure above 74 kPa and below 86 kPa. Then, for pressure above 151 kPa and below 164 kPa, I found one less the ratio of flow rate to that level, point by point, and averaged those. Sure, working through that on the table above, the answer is 0.214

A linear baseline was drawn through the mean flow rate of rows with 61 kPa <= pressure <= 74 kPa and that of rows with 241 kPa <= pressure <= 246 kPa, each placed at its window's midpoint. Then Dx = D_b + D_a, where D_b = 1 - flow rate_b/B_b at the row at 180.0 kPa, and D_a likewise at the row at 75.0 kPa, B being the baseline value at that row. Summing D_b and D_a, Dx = 0.003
